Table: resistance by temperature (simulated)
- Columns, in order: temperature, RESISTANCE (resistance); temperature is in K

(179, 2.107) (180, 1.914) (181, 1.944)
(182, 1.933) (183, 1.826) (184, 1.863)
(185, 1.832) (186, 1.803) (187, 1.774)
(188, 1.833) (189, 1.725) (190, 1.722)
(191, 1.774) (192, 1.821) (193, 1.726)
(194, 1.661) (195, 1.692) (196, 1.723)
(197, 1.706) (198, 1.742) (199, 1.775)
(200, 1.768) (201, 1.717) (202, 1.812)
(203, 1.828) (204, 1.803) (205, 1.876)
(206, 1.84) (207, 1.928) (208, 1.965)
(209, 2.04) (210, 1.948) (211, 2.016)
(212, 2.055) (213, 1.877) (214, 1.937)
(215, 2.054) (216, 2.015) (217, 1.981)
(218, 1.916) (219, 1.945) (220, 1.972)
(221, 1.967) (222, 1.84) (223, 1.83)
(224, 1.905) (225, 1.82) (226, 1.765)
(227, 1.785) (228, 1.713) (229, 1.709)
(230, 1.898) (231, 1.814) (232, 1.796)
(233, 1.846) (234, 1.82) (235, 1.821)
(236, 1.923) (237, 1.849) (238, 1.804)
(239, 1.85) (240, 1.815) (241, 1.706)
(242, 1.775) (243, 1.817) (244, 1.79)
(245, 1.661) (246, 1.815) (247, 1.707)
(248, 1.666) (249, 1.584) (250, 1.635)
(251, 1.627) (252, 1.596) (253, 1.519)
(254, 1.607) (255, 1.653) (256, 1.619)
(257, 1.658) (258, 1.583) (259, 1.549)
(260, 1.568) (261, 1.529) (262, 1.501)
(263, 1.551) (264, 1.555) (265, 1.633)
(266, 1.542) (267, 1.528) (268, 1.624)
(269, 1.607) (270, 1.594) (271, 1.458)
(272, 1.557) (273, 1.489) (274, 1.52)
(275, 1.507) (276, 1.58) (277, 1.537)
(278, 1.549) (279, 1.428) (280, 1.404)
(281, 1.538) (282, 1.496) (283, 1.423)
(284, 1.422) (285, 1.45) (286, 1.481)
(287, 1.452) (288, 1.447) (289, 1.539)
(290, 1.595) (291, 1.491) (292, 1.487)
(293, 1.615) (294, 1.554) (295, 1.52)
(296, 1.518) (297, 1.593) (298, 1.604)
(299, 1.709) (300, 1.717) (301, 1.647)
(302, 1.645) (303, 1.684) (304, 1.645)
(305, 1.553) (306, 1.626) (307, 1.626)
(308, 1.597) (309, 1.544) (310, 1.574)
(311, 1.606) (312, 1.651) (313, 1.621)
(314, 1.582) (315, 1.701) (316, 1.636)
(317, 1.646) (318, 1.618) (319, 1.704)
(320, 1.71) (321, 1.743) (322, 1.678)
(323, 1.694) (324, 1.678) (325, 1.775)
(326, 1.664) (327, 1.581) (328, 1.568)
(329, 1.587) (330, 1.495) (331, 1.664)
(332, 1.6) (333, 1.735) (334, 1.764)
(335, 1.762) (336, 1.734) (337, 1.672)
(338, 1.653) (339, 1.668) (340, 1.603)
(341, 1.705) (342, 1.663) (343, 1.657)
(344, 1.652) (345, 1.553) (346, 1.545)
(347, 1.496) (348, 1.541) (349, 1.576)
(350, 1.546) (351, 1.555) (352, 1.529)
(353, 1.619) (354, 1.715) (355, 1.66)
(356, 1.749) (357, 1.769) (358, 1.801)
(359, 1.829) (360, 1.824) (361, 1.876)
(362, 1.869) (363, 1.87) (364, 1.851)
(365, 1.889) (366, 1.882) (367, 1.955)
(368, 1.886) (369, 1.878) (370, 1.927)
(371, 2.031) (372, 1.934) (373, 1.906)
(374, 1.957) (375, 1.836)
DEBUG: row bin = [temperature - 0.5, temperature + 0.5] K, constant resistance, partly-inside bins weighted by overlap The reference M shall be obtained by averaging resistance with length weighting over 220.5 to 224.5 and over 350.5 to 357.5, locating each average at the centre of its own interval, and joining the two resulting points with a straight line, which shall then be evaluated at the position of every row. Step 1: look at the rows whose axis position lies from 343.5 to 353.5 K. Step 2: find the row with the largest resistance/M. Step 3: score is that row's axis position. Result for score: 344 K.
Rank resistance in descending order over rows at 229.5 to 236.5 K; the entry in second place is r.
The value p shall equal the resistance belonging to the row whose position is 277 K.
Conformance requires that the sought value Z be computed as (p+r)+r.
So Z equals 5.33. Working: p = 1.537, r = 1.898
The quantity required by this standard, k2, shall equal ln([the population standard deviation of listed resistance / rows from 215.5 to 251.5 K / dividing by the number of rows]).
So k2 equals -2.3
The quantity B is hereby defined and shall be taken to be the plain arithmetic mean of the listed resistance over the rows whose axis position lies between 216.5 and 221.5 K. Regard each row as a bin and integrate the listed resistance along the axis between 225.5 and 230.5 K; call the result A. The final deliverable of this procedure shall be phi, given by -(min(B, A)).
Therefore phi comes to -1.96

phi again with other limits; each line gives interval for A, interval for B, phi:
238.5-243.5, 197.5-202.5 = -1.76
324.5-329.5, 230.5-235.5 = -1.82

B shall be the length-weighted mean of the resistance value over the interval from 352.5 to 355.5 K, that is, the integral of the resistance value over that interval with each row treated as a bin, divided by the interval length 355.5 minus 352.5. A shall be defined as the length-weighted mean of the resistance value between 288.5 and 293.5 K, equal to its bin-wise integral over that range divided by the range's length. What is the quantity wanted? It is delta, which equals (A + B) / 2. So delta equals 1.61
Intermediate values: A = 1.55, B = 1.66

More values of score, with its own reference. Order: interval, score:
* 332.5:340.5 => 334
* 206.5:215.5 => 215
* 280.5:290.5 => 290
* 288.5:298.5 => 293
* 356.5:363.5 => 361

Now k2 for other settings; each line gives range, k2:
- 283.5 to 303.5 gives -2.4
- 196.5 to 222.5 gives -2.3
